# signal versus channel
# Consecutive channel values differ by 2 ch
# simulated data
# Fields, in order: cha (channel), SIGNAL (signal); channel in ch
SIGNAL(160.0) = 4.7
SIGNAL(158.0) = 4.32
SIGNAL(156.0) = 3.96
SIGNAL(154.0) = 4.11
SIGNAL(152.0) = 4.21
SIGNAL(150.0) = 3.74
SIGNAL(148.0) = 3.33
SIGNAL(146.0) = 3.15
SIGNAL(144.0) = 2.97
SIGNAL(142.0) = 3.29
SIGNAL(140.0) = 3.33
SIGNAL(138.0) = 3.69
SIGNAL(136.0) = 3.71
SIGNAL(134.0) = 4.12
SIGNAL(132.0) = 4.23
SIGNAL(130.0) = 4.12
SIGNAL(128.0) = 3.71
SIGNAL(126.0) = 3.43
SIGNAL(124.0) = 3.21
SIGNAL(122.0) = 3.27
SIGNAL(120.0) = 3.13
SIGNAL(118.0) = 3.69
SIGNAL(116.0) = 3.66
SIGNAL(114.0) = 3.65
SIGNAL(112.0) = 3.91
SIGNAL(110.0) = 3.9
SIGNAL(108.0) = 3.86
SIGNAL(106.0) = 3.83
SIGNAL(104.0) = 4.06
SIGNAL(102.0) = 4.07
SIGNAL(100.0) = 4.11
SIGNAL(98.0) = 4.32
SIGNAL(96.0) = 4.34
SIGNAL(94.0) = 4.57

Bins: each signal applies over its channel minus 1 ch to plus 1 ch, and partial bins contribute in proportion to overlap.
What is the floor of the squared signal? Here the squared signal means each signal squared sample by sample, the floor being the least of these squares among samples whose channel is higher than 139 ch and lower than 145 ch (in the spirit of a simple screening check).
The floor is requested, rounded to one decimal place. 8.8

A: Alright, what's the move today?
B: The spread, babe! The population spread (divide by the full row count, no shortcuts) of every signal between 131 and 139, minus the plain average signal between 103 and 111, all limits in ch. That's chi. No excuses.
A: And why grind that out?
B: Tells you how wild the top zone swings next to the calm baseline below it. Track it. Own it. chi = -3.67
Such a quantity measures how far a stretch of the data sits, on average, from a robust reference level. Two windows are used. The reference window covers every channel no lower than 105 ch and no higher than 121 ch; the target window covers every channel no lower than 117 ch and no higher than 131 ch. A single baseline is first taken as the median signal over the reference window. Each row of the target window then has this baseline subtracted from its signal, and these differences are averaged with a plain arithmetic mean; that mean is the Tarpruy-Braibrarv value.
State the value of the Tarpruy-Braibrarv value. -0.25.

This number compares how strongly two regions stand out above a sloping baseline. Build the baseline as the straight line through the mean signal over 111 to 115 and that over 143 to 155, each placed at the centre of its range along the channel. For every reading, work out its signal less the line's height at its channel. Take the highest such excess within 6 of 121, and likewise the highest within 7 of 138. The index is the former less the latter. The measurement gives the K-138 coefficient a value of -0.62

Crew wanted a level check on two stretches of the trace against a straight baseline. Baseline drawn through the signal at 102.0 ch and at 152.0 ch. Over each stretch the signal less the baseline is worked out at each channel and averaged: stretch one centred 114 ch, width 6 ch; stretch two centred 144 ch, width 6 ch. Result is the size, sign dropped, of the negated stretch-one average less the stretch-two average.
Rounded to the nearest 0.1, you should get 1.4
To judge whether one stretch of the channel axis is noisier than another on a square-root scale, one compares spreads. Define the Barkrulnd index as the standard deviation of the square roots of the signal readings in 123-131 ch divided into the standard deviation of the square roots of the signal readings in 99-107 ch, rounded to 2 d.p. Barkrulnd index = 0.31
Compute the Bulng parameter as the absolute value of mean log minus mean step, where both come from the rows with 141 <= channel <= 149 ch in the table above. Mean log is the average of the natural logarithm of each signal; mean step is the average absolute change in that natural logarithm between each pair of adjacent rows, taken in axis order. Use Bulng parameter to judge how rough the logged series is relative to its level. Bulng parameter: 1.09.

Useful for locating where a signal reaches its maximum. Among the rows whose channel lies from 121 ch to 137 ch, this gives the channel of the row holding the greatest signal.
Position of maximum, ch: 132.0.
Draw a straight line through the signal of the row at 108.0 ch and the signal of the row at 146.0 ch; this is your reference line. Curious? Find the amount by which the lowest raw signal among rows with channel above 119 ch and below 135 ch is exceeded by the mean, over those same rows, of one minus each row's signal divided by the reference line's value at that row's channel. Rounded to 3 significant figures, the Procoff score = -3.18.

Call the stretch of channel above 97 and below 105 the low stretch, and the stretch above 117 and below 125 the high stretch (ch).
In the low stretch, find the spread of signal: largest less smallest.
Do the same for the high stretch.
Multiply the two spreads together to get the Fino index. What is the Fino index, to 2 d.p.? 0.15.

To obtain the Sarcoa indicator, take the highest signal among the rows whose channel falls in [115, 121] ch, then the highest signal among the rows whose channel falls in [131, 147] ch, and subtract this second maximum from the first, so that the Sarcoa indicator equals -0.5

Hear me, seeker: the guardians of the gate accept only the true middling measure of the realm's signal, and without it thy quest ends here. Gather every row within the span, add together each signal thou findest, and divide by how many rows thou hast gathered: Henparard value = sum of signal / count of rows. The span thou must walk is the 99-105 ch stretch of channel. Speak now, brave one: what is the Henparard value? 4.1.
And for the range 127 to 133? 4.0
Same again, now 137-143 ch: 3.4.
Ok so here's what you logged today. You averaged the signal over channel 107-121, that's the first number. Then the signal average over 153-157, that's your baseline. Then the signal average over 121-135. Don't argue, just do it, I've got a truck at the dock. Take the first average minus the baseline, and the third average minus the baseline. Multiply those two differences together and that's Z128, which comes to 0.11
